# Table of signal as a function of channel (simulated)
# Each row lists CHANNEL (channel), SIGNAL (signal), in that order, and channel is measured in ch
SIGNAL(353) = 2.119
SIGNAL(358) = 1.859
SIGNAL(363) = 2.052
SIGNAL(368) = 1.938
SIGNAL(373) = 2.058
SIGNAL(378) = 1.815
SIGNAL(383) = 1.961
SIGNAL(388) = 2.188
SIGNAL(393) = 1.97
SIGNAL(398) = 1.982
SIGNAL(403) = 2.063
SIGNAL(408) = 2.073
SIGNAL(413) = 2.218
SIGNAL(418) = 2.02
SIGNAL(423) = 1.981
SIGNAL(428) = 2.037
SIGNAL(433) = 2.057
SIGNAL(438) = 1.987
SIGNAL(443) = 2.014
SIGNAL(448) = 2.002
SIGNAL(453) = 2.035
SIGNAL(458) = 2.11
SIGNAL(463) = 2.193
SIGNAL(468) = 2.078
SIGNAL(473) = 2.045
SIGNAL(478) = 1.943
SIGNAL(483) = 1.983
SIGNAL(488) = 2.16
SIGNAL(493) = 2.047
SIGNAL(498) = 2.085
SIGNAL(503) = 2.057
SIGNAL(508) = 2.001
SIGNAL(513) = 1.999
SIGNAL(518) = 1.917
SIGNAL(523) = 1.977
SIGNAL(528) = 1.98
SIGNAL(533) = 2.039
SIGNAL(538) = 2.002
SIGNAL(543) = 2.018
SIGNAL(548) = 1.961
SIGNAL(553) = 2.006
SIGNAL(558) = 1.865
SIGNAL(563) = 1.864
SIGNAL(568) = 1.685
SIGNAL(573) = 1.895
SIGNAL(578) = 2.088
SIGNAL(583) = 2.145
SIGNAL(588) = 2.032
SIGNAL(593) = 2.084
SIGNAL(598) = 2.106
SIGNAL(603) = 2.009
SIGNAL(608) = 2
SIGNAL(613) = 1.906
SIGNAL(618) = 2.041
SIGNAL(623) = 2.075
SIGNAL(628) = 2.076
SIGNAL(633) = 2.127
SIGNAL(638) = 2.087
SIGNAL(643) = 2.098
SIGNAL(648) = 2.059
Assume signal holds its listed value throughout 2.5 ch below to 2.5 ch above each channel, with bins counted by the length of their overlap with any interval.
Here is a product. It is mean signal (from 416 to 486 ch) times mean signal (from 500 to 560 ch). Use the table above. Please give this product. 4.04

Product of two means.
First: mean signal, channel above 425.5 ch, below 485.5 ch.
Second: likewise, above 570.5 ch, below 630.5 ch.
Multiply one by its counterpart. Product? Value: 4.16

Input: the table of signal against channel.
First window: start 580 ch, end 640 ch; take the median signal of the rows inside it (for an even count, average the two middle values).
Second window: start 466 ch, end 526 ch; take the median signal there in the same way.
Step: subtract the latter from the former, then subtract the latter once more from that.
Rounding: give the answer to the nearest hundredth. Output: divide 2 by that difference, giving -1.01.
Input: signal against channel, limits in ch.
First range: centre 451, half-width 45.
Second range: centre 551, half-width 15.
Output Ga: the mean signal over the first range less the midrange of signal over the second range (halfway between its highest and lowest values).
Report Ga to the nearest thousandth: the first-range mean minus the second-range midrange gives 0.114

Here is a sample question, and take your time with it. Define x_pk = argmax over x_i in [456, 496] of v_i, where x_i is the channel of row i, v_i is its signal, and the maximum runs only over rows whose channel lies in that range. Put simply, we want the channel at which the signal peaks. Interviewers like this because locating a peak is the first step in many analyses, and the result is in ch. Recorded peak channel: 463 ch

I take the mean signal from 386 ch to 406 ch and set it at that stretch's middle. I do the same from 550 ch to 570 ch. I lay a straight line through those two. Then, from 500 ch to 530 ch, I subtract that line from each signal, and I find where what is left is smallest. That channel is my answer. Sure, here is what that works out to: 518 ch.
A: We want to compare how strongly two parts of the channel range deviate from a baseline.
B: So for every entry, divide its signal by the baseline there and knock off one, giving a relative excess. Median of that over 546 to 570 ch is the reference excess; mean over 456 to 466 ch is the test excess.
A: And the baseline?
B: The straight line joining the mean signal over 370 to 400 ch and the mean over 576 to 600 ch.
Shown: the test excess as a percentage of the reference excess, -58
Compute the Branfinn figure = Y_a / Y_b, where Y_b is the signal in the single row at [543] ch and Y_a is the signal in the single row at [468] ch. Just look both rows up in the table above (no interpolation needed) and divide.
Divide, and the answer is 1.03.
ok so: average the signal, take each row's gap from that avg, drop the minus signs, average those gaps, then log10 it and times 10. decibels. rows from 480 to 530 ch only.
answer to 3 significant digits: -12.7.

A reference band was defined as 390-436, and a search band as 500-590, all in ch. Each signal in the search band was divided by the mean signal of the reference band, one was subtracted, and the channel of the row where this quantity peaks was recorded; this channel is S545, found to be 583 ch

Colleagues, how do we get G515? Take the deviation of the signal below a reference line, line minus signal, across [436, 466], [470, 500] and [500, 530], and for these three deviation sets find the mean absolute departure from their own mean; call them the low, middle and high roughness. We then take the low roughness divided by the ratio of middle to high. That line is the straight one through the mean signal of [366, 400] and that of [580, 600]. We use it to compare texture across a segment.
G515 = 0.039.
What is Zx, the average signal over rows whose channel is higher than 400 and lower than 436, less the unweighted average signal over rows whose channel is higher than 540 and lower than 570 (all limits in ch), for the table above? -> 0.16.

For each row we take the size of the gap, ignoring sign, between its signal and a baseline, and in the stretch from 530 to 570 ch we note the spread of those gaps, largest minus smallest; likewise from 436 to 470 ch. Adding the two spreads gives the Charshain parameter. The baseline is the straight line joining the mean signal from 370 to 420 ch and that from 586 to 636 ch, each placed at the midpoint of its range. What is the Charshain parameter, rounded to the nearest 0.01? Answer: 0.51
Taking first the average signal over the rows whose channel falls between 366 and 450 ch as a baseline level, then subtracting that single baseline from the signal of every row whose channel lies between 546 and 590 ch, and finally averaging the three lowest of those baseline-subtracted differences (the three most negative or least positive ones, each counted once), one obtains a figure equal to -0.22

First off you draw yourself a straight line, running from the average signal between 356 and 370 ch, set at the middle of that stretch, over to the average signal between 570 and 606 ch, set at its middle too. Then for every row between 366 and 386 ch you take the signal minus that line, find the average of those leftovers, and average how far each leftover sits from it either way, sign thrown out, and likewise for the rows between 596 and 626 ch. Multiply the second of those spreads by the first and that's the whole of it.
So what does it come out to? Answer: 0.0033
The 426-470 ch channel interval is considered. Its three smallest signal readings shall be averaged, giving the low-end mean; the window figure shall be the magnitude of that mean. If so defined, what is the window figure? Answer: 2.00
